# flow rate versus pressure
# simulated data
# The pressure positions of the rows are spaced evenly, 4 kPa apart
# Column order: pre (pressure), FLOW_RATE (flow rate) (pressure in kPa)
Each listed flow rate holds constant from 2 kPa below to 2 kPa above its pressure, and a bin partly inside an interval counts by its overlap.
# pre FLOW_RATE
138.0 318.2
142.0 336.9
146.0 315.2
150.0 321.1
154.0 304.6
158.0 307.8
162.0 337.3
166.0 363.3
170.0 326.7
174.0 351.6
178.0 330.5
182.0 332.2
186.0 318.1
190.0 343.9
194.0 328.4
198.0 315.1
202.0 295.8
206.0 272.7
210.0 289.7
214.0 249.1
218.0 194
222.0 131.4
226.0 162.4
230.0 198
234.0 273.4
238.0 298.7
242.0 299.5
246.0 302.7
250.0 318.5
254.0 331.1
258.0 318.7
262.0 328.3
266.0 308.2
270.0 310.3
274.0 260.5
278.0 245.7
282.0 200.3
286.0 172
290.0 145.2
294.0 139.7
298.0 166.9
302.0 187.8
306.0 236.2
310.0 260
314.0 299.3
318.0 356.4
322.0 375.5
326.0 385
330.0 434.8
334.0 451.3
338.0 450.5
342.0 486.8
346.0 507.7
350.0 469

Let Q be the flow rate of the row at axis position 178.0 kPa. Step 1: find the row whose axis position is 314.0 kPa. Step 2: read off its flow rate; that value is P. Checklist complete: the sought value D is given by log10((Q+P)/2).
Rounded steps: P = 299.3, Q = 330.5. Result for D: 2.498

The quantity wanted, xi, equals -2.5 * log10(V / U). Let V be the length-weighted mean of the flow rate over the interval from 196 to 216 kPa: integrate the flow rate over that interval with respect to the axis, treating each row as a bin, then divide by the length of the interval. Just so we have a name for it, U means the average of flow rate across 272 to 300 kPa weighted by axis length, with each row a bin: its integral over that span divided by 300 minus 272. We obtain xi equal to -0.44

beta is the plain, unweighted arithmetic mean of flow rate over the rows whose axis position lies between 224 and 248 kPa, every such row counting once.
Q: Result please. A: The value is 256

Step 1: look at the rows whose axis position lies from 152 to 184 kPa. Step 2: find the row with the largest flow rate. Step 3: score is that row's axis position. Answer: 166.0 kPa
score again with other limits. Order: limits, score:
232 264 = 254.0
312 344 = 342.0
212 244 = 242.0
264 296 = 270.0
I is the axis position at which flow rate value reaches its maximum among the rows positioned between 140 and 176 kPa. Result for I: 166.0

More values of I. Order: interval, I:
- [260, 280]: 262.0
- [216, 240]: 238.0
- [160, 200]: 166.0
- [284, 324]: 322.0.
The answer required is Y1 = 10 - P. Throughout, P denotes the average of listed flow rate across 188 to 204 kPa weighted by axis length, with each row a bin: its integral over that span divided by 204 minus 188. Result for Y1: -311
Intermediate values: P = 321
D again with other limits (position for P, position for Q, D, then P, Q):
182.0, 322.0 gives 2.549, 332.2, 375.5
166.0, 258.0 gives 2.533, 363.3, 318.7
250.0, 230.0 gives 2.412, 318.5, 198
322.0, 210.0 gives 2.522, 375.5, 289.7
